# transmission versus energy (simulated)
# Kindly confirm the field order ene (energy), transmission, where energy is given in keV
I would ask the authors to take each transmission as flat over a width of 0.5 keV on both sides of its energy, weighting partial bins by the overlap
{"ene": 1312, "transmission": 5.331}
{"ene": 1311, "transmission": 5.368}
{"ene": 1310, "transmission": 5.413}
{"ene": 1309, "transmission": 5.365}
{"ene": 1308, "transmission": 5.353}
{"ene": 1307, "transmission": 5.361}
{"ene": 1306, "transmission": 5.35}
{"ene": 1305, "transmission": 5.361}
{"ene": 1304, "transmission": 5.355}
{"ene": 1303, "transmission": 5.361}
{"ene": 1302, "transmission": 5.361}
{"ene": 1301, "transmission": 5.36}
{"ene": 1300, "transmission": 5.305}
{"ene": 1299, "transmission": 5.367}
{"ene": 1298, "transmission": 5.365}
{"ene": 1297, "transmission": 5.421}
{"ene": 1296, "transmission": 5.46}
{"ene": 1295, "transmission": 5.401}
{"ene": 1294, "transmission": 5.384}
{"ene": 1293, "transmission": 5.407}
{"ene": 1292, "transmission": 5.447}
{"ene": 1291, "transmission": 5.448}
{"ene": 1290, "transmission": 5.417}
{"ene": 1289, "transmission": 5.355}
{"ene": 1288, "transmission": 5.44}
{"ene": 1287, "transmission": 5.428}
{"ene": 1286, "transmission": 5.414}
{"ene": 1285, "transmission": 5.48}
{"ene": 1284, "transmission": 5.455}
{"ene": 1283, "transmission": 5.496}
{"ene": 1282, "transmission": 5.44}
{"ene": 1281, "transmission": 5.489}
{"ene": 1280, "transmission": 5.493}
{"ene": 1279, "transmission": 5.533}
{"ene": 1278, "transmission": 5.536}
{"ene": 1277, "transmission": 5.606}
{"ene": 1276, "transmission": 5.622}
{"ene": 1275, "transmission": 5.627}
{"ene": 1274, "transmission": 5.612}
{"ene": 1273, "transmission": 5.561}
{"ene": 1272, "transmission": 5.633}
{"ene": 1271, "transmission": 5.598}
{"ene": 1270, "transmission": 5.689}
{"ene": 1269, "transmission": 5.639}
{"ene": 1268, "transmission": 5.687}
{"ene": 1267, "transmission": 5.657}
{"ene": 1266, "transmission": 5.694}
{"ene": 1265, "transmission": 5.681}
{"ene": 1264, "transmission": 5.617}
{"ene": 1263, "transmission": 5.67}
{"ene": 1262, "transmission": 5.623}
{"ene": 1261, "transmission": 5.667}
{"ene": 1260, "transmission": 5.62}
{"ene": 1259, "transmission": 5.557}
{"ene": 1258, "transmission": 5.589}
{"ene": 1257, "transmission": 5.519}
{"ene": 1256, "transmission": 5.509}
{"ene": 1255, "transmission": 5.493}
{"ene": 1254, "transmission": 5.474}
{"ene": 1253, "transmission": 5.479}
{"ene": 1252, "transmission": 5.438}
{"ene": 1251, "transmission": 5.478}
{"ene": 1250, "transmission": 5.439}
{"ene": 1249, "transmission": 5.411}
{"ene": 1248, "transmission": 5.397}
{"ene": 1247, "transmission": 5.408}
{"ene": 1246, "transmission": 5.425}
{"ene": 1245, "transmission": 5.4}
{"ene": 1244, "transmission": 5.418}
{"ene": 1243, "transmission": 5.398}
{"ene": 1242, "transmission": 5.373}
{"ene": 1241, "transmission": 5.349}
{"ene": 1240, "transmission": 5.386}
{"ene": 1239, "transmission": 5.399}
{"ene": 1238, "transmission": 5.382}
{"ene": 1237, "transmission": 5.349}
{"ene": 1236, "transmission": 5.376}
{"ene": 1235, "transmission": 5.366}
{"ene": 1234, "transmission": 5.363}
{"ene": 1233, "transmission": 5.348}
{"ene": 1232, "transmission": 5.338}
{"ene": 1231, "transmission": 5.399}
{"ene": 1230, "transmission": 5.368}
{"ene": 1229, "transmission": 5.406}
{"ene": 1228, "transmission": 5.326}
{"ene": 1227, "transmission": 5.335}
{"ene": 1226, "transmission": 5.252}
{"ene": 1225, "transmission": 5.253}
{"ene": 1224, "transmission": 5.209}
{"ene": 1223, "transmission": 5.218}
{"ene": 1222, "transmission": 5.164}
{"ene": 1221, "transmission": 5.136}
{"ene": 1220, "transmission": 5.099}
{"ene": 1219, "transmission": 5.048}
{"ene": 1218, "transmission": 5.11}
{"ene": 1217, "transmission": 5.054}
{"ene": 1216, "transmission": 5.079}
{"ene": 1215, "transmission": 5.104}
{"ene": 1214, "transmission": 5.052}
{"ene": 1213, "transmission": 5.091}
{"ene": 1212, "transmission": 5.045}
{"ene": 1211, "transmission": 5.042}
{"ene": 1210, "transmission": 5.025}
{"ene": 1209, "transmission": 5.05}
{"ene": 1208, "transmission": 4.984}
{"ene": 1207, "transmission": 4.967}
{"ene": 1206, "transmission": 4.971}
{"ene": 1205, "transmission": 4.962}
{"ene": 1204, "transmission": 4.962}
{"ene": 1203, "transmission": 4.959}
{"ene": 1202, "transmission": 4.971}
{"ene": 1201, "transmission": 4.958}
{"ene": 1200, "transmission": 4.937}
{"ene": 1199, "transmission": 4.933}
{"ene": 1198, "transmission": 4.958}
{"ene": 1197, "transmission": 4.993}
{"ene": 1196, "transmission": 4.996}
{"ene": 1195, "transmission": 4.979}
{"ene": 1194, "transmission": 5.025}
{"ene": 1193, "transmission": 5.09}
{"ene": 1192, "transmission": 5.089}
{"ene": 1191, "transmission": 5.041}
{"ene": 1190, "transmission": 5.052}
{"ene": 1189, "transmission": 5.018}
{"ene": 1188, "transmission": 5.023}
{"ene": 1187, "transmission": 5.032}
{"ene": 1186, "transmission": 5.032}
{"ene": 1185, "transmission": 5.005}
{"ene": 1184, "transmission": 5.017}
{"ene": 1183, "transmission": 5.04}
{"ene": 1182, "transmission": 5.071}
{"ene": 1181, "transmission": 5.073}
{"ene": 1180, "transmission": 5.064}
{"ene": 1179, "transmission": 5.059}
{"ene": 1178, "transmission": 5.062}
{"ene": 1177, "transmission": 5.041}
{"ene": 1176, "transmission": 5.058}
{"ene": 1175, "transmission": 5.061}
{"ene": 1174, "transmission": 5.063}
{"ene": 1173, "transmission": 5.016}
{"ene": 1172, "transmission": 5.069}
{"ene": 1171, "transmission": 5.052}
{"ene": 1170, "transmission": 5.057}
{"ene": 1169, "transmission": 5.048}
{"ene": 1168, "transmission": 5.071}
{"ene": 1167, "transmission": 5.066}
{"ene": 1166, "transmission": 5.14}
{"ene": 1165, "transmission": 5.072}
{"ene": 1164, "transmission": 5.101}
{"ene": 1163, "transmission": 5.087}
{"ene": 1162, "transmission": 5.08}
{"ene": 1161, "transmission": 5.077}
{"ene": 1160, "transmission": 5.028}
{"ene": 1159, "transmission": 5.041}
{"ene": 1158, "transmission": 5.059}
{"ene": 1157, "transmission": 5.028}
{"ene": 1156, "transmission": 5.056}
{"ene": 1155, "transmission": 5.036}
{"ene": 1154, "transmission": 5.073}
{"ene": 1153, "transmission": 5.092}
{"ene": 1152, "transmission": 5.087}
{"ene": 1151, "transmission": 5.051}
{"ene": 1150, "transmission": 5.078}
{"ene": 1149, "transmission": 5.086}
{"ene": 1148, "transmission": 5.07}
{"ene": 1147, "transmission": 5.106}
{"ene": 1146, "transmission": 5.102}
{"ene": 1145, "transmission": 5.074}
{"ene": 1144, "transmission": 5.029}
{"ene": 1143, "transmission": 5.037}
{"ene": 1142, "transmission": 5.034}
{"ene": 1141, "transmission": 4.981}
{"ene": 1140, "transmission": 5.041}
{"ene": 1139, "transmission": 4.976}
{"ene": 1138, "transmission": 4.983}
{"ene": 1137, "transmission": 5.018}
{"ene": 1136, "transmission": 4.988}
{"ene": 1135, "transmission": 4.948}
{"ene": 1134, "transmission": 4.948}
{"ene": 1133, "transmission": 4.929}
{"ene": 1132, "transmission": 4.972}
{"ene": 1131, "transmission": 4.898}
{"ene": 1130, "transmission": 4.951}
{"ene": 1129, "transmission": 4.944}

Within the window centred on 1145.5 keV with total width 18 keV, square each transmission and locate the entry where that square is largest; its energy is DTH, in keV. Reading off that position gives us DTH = 1147 keV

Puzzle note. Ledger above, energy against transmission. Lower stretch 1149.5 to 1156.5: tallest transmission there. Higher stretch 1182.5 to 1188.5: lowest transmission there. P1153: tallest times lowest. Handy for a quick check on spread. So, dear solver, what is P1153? 25.5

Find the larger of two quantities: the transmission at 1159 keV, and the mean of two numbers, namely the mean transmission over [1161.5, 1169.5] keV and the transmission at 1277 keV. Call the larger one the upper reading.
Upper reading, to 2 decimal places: 5.34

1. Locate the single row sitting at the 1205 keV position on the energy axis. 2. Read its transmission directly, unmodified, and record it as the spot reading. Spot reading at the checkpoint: 4.962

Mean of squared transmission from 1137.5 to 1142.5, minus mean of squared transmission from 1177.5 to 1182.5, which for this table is -0.6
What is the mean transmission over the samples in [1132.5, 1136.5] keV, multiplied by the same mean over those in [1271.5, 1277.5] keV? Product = 28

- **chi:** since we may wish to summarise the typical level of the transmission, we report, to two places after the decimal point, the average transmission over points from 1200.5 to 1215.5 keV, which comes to 5.01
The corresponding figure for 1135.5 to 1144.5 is 5.01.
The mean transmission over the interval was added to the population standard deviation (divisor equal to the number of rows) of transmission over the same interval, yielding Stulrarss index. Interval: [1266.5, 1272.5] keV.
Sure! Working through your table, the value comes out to 5.68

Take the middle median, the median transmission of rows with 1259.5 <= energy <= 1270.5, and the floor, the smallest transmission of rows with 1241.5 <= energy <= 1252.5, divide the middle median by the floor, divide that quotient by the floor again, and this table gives 0.196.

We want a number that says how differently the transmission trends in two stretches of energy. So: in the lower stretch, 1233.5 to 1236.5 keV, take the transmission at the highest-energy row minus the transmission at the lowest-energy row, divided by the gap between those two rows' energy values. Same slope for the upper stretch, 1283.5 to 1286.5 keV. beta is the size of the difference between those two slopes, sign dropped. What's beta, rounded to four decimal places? 0.0270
